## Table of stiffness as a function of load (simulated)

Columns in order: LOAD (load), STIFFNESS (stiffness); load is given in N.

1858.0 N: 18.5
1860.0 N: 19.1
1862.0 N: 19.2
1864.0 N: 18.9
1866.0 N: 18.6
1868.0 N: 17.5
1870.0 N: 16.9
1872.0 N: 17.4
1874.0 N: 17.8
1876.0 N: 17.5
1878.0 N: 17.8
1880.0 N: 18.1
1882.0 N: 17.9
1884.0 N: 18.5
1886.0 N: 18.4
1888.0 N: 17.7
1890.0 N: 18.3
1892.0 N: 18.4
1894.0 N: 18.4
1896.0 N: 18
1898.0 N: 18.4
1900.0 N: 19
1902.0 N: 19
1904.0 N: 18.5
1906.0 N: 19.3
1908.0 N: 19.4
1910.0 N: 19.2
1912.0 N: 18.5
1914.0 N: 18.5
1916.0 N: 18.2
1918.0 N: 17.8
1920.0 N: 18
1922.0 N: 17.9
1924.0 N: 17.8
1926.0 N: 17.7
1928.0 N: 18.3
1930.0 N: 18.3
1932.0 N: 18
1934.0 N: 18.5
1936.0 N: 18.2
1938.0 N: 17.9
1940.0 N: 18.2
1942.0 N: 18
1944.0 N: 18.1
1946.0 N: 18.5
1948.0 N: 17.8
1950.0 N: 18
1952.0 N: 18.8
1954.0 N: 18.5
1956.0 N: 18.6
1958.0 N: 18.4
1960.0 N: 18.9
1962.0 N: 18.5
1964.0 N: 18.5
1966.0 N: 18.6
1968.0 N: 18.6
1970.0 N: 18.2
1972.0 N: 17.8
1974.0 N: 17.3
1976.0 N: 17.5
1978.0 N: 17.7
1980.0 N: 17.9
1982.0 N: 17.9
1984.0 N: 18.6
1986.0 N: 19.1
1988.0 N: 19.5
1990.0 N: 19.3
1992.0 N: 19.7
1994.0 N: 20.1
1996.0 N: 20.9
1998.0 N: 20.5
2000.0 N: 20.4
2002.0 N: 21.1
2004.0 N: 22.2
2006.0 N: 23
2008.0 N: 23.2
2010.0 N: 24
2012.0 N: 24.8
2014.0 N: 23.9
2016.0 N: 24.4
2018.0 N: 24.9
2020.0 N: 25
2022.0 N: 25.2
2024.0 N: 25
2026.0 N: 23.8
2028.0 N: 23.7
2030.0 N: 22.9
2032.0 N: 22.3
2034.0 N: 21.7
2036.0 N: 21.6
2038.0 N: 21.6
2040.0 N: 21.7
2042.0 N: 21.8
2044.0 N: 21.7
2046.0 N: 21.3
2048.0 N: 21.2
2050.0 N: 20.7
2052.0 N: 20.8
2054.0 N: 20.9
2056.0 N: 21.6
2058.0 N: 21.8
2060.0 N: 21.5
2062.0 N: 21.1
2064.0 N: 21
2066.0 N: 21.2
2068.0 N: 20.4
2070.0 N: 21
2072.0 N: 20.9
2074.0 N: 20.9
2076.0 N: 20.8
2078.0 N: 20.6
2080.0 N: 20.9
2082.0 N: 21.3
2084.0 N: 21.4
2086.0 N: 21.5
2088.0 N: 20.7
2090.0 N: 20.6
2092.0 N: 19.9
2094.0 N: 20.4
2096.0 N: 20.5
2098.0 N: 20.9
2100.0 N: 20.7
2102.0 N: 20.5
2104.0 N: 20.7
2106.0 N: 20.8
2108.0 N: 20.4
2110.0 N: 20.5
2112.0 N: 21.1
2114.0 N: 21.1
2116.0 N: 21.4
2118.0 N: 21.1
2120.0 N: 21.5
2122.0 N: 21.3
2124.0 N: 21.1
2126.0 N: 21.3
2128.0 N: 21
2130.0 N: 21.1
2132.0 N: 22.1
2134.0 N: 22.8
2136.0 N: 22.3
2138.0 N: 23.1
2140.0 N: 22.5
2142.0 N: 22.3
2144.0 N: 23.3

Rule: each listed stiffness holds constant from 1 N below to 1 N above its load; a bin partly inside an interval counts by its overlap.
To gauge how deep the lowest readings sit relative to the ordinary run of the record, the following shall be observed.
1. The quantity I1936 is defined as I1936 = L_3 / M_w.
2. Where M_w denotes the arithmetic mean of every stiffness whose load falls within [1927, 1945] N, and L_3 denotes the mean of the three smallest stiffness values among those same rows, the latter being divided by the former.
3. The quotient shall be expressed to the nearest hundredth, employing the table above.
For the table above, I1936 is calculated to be 0.99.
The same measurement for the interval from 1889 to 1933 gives 0.97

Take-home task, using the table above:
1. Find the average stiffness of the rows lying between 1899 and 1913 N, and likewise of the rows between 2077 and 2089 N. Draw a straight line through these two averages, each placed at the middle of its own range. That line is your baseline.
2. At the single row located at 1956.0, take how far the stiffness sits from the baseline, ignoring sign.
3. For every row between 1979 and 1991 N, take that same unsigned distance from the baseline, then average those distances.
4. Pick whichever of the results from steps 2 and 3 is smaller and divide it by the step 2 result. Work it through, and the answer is 1.0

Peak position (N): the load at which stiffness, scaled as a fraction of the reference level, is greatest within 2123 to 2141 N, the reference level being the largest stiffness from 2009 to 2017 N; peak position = 2138.0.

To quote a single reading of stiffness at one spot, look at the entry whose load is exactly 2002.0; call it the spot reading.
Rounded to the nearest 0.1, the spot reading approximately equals 21.1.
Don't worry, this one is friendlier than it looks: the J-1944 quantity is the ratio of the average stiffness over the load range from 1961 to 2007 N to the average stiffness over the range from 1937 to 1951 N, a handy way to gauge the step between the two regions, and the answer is 1.07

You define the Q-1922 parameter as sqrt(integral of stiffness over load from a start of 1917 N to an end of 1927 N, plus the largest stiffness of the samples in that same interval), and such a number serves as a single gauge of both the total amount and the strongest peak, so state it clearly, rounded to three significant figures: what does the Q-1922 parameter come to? 14.0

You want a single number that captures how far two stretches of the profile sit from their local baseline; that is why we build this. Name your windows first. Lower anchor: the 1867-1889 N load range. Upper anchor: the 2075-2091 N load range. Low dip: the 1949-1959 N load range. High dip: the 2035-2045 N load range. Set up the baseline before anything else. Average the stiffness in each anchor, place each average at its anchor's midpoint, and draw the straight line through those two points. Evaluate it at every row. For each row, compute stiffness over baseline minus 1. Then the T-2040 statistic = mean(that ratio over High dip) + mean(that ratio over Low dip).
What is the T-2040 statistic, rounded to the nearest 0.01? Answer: 0.04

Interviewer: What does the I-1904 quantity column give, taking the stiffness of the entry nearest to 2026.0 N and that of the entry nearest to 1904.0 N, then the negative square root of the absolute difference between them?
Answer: -2.3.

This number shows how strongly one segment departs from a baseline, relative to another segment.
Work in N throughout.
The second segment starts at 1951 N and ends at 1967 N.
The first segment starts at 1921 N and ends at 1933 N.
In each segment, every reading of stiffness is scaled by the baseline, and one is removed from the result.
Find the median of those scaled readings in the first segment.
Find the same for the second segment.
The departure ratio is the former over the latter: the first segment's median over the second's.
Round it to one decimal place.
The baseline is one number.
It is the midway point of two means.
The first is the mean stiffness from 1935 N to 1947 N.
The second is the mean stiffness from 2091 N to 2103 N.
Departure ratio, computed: 1.8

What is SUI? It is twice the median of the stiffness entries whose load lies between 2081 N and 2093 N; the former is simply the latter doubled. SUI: 42.0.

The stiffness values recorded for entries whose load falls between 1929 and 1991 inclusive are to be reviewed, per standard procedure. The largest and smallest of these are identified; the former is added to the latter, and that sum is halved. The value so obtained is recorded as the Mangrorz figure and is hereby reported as 18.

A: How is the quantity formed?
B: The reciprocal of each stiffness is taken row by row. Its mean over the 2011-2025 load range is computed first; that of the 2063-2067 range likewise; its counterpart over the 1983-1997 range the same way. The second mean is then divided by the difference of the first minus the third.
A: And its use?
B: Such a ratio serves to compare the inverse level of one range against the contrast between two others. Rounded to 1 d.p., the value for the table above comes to -4.4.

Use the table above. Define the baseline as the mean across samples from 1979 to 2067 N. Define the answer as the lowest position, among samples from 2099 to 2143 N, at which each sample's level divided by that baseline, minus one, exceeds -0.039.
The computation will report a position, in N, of 2112.0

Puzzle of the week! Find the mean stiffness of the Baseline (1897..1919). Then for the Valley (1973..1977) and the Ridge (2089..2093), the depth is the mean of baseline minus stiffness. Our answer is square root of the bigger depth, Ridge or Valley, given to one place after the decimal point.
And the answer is 1.1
